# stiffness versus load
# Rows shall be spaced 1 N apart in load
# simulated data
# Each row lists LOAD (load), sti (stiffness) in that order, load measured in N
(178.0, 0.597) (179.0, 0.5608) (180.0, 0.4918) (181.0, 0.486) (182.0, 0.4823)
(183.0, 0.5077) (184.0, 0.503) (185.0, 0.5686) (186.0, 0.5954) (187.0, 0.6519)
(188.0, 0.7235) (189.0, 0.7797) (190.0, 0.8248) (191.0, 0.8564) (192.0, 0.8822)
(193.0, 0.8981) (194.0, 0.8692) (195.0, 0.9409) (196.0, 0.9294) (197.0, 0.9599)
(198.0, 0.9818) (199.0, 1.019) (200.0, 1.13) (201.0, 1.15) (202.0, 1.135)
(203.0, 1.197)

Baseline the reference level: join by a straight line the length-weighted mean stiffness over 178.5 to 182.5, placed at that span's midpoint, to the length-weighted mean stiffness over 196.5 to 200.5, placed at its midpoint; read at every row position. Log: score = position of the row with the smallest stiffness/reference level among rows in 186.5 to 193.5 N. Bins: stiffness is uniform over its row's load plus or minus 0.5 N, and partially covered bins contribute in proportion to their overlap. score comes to 187.0 N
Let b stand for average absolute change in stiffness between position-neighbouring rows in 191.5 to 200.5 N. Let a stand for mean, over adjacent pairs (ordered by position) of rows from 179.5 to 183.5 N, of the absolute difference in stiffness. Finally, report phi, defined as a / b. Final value 0.28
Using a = 0.012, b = 0.041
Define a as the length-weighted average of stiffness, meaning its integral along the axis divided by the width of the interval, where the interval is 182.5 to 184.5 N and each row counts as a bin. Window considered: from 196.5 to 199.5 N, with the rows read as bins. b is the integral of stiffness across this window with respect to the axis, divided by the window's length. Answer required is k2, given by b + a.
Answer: 1.49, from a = 0.5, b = 0.987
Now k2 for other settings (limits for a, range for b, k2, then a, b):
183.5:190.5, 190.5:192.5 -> 1.53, 0.7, 0.869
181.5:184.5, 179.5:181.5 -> 0.99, 0.5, 0.489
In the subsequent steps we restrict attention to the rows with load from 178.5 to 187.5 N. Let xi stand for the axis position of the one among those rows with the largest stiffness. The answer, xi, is 187.0 N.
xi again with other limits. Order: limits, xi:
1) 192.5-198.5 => 198.0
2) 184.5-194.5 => 193.0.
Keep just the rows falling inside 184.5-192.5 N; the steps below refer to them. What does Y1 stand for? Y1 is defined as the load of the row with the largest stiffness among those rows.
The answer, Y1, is 192.0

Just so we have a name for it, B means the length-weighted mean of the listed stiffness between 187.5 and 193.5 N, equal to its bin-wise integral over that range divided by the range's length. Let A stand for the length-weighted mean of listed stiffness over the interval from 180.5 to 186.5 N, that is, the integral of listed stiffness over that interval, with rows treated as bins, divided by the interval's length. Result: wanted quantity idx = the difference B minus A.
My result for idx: 0.30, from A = 0.524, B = 0.83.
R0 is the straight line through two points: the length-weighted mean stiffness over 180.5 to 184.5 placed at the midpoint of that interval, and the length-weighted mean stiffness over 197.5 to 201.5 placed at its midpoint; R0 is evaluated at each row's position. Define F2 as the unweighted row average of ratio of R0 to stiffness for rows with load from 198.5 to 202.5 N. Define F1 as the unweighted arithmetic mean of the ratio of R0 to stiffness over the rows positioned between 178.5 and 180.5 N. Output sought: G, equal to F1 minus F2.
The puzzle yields -0.245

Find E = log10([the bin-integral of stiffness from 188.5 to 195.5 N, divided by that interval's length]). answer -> -0.06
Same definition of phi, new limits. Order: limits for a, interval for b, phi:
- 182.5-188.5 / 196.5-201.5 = 0.95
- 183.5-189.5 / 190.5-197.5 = 1.80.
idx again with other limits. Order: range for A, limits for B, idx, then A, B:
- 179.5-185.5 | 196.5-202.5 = 0.56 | 0.507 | 1.06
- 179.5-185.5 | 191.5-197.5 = 0.41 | 0.507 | 0.91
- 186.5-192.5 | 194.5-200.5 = 0.21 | 0.786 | 0.99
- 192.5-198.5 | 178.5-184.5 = -0.42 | 0.930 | 0.51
